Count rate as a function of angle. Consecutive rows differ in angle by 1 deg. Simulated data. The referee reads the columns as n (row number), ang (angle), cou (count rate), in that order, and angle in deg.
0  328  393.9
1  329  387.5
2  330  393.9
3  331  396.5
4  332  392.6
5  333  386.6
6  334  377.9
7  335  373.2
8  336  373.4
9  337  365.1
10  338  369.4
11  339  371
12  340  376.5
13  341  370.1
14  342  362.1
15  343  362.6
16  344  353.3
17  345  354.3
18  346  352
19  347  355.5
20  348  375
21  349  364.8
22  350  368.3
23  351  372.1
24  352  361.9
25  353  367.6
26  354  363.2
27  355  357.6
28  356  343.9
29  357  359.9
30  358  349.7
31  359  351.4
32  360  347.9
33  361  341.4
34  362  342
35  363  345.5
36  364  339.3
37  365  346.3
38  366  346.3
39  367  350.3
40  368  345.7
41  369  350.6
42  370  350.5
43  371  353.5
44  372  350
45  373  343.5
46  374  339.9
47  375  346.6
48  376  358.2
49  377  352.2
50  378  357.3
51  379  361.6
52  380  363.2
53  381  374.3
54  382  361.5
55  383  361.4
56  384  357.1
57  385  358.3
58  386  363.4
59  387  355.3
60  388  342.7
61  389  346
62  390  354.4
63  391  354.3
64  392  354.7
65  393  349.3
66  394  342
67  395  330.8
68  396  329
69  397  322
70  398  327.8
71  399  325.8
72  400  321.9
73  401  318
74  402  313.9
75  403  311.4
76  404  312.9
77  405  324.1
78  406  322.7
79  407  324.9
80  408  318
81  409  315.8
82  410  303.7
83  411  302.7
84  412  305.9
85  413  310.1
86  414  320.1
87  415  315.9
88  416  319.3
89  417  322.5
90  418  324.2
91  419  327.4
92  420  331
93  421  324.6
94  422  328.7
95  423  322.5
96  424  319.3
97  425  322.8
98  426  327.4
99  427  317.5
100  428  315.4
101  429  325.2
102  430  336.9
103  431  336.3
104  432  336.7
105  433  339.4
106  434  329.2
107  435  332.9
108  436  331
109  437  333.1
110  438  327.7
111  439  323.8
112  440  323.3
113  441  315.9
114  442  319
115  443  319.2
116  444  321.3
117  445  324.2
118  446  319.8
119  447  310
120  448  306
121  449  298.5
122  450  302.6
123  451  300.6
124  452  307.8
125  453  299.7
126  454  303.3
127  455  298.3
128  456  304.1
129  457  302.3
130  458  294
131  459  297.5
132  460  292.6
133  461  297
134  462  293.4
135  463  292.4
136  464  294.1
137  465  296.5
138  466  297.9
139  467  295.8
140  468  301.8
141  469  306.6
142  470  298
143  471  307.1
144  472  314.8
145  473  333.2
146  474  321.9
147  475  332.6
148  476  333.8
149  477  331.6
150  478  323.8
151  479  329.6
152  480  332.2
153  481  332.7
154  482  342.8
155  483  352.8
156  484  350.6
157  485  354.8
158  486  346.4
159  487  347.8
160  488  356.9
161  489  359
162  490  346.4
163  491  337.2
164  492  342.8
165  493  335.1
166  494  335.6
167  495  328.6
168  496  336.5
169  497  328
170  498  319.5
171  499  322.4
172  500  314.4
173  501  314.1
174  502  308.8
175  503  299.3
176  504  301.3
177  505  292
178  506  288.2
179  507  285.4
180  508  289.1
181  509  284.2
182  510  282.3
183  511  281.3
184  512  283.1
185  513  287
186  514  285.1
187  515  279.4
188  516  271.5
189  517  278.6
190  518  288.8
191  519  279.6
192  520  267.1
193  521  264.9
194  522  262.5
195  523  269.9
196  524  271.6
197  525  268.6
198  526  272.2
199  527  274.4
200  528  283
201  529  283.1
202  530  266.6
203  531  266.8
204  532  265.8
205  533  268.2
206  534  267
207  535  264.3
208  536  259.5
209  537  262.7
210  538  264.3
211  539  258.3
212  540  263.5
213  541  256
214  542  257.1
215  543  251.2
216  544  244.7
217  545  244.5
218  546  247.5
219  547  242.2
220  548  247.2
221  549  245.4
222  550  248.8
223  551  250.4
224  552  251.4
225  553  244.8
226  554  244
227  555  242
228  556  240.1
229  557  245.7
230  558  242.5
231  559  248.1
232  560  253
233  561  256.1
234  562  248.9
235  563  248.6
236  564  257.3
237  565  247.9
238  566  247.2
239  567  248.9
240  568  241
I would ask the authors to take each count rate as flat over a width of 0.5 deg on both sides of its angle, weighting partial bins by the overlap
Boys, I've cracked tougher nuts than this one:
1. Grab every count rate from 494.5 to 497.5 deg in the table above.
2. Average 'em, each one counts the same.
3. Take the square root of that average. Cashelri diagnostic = 18.2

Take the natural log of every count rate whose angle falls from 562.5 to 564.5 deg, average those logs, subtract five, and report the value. 0.53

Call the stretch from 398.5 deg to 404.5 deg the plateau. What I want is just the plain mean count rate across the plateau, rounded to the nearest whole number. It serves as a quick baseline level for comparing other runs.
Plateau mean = 317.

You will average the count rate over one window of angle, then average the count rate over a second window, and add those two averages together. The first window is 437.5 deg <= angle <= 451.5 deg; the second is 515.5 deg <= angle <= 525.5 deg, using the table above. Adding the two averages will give 587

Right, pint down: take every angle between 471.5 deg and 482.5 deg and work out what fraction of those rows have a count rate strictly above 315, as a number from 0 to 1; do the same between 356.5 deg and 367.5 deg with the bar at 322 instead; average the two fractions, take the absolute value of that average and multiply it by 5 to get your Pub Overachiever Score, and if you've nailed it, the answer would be 5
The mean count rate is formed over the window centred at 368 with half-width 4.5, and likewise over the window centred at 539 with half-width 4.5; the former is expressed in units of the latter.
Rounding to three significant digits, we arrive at 1.34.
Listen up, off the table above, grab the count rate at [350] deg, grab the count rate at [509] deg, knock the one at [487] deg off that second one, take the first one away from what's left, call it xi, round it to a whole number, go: -432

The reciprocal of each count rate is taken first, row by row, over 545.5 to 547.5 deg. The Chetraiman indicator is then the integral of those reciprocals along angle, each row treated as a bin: 0.0082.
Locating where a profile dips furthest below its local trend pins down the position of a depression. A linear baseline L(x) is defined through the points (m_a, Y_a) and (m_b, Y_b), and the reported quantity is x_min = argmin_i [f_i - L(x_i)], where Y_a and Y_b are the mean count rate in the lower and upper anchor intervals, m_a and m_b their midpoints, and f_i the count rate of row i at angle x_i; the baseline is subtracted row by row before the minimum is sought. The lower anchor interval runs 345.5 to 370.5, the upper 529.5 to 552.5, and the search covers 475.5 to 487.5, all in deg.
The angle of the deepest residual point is 478 deg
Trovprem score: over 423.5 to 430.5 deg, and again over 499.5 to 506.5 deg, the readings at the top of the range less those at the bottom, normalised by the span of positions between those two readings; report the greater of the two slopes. 3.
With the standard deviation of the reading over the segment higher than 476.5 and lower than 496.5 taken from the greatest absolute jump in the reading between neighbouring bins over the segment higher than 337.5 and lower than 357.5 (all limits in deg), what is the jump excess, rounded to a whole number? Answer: 9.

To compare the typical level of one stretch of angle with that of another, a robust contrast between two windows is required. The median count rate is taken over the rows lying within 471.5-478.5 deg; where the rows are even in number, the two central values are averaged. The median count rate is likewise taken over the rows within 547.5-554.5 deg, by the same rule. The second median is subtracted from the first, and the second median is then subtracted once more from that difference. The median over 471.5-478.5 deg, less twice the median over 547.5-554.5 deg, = -163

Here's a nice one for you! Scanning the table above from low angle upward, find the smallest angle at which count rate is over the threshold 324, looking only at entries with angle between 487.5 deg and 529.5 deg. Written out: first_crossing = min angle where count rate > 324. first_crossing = 488 deg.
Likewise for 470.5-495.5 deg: 473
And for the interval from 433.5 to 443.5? 434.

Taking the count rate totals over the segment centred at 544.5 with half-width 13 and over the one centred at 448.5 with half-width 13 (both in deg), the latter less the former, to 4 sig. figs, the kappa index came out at 1496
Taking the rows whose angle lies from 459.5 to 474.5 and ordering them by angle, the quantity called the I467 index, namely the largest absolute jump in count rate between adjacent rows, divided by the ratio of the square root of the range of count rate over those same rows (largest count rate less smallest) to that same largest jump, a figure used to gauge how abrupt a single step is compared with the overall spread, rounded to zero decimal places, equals 53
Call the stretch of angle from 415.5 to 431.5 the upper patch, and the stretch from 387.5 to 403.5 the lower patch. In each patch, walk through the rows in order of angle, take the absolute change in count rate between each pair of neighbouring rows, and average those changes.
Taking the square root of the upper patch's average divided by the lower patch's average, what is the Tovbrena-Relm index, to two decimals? 1.05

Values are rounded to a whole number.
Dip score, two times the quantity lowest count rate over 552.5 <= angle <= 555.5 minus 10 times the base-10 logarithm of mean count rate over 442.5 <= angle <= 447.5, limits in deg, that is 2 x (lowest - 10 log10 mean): 434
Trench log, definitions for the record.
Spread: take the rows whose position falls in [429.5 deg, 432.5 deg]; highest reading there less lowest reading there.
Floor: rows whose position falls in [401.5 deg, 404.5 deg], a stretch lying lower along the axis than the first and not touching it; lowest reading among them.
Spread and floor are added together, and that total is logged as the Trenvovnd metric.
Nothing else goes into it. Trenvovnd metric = 312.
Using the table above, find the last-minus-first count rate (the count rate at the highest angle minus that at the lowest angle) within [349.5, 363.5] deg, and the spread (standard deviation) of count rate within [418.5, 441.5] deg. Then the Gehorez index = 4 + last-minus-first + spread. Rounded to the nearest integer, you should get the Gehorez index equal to -12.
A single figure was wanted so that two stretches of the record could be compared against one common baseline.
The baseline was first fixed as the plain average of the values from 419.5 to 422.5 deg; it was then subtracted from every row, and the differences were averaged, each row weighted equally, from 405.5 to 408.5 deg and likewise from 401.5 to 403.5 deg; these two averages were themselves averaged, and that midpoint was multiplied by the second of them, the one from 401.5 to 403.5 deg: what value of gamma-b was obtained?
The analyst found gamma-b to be 168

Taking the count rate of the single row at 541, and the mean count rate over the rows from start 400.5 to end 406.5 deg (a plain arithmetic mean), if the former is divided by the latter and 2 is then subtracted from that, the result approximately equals -1.19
